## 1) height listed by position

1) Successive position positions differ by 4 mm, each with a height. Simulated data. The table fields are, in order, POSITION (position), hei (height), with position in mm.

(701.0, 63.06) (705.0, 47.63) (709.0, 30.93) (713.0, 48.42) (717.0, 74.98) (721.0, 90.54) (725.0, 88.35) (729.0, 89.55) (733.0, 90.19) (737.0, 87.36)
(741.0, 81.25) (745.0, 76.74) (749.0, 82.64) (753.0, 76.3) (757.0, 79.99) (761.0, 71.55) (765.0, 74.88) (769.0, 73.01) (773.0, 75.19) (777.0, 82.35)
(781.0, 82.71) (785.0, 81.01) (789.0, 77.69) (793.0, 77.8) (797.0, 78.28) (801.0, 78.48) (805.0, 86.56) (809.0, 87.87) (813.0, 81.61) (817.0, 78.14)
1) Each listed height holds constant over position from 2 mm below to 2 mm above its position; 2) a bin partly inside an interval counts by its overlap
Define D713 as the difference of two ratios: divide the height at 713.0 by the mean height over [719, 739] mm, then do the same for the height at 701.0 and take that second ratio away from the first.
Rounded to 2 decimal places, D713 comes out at -0.16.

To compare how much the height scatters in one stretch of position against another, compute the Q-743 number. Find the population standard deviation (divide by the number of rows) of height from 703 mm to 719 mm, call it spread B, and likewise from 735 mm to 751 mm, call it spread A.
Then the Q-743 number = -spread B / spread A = -4.2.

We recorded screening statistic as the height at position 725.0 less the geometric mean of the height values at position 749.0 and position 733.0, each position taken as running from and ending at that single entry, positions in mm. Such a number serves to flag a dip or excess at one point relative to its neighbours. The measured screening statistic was 2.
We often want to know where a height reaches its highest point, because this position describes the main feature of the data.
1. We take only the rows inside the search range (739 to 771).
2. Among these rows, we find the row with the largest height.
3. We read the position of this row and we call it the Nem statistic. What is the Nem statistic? 749.0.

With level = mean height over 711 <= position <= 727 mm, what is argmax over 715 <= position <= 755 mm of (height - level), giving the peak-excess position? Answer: 721.0 mm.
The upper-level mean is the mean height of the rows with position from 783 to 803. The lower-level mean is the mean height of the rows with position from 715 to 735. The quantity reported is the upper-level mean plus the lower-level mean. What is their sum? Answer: 165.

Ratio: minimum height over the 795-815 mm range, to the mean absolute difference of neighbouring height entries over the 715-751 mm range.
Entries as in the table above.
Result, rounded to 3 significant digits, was 16.1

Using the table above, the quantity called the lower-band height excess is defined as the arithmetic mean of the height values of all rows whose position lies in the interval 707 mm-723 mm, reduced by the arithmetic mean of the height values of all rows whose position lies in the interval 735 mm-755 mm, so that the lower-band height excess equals -20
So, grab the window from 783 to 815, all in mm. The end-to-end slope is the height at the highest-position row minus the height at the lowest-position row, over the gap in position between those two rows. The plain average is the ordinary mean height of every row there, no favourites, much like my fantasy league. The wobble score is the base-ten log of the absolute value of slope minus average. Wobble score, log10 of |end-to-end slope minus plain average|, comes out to 1.91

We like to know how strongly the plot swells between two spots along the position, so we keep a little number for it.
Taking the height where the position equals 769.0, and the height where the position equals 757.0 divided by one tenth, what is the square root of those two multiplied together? 242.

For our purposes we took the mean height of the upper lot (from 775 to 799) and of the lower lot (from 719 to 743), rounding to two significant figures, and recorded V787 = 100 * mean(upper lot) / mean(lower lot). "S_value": 91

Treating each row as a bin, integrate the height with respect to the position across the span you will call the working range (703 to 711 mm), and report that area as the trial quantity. 314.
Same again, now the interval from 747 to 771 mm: 1833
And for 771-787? 1285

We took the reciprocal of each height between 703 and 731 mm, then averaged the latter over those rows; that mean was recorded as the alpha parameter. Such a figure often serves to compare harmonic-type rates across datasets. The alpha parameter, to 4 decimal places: 0.0173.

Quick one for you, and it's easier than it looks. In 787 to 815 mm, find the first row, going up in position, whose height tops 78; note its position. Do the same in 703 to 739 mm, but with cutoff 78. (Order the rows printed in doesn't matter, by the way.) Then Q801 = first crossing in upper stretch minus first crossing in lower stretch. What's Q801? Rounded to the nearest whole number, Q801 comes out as 76 mm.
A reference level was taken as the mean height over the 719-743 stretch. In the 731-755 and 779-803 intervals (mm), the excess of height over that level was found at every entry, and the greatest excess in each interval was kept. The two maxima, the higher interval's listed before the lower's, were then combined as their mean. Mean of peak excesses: -1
